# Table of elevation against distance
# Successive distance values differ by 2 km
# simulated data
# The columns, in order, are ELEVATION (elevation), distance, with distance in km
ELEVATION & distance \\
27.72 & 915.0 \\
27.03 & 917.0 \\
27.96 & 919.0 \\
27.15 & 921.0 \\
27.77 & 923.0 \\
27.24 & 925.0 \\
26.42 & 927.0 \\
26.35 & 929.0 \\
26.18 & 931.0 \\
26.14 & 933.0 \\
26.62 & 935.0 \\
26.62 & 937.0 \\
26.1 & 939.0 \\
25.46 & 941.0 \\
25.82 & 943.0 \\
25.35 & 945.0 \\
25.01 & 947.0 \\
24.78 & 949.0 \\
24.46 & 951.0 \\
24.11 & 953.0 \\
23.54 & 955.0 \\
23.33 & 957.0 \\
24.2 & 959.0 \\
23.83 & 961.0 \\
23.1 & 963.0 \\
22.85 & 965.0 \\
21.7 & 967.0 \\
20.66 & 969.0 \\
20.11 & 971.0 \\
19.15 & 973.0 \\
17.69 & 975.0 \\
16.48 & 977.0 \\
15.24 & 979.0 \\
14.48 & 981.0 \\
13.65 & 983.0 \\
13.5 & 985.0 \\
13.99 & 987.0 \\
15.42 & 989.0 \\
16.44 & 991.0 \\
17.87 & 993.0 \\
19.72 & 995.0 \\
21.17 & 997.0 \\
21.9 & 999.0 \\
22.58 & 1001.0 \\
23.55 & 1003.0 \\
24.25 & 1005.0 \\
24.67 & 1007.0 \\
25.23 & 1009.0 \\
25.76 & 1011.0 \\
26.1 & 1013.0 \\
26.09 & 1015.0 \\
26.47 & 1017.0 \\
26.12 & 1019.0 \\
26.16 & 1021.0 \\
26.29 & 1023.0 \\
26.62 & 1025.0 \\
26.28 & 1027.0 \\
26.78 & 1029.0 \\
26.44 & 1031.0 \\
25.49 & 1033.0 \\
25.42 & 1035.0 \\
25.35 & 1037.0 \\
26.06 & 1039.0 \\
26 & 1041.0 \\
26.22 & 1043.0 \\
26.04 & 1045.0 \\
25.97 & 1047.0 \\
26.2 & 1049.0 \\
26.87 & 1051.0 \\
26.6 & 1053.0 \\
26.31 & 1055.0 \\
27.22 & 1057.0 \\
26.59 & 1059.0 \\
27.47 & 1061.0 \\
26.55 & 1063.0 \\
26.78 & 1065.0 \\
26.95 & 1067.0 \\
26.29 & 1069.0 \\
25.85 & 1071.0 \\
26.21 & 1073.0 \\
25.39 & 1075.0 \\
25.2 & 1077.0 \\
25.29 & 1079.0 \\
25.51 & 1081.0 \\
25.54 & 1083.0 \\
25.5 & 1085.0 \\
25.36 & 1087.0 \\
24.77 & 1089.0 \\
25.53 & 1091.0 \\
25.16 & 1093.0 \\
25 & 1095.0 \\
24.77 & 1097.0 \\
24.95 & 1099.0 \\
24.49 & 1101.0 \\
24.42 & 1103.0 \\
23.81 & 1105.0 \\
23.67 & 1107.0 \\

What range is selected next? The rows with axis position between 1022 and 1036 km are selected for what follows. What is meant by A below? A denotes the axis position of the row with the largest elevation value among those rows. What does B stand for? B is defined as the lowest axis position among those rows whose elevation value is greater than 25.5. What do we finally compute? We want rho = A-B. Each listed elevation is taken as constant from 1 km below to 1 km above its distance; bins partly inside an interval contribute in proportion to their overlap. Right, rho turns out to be 6 km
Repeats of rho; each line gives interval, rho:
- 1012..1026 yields 12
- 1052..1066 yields 8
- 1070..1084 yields 2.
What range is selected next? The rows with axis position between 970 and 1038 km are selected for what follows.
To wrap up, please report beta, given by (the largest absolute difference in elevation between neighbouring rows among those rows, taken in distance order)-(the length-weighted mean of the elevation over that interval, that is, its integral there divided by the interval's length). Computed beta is -20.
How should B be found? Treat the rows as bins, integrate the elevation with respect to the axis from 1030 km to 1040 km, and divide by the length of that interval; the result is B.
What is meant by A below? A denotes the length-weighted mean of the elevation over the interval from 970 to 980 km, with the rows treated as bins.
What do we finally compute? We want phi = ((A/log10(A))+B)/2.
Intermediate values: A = 17.7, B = 26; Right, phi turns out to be 20.0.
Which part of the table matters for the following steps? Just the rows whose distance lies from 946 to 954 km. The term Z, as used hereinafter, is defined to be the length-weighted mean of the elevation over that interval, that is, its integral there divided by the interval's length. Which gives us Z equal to 24.6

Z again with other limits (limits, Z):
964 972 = 21.3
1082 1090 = 25.3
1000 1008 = 23.8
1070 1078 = 25.7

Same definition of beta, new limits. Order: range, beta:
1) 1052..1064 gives -26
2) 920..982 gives -22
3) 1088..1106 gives -24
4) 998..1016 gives -23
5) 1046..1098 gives -25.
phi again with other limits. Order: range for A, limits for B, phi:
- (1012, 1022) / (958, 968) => 20.8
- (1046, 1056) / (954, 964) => 21.1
